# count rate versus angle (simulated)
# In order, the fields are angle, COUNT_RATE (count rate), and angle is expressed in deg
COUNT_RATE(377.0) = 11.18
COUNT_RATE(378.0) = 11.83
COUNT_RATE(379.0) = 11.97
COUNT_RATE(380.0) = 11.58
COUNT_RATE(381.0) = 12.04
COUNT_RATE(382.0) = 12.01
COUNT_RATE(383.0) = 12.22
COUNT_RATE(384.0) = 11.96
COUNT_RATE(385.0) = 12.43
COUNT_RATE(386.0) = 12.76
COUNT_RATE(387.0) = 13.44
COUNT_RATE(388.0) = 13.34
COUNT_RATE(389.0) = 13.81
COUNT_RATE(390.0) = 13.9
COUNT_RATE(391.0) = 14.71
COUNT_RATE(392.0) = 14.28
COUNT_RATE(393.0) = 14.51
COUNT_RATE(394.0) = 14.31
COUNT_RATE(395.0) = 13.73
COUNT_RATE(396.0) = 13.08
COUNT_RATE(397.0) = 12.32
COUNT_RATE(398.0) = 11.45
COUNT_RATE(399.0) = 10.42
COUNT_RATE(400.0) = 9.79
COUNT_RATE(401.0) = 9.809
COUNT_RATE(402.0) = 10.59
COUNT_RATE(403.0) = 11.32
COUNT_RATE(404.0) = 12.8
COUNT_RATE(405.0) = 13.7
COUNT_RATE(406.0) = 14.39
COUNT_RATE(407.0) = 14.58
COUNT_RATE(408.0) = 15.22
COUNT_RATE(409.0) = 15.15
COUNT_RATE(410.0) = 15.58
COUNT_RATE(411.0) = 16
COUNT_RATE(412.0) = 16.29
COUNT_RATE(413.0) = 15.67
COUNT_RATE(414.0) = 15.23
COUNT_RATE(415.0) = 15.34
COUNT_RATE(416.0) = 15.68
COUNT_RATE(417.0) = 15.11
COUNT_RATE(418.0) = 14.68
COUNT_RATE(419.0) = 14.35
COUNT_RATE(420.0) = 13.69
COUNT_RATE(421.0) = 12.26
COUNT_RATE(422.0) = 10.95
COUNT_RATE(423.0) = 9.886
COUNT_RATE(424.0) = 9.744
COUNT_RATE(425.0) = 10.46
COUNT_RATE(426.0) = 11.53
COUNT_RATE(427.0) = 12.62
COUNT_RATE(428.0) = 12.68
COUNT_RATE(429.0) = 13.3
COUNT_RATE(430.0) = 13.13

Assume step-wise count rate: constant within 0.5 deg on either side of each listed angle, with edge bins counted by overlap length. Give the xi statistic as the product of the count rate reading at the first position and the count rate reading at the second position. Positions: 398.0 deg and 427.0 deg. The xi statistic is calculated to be 144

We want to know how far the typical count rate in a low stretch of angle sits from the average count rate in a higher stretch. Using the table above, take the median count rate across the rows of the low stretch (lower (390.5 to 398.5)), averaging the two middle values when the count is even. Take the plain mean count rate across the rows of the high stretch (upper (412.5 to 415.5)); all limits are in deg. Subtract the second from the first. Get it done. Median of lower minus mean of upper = -1.4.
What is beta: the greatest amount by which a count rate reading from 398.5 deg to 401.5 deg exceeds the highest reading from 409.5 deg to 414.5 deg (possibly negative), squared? 34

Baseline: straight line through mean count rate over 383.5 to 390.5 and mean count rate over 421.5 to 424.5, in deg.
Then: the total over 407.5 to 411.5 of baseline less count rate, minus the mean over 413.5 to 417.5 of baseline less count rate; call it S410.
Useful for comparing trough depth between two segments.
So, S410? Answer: -12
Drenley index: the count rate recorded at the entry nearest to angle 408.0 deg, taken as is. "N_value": 15.22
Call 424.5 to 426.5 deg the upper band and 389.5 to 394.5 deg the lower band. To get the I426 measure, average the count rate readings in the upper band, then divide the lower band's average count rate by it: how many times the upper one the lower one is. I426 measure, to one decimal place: 1.3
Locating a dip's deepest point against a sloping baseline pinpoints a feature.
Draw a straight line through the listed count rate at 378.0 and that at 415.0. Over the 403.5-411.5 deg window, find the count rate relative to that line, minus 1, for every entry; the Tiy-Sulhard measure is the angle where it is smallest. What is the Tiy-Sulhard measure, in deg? 404.0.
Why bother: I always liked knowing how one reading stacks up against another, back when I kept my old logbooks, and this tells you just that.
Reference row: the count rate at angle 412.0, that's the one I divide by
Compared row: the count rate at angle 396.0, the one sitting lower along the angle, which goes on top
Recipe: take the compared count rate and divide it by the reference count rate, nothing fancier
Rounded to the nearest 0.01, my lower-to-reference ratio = 0.80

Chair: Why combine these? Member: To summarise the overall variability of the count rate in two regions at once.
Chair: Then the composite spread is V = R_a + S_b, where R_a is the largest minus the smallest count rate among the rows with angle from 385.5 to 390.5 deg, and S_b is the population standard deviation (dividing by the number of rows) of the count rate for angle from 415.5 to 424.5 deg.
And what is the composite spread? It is 3.3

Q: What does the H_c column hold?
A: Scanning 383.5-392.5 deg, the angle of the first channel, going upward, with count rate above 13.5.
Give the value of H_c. 389.0 deg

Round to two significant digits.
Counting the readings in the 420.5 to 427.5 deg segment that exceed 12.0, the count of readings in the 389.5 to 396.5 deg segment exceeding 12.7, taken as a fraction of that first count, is 3.5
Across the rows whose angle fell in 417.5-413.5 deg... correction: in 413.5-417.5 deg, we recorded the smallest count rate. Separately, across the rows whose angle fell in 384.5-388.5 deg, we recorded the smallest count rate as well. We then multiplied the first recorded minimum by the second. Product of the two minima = 188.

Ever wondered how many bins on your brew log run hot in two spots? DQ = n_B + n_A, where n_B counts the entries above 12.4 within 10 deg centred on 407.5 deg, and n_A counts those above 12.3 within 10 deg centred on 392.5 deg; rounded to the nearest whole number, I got 19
